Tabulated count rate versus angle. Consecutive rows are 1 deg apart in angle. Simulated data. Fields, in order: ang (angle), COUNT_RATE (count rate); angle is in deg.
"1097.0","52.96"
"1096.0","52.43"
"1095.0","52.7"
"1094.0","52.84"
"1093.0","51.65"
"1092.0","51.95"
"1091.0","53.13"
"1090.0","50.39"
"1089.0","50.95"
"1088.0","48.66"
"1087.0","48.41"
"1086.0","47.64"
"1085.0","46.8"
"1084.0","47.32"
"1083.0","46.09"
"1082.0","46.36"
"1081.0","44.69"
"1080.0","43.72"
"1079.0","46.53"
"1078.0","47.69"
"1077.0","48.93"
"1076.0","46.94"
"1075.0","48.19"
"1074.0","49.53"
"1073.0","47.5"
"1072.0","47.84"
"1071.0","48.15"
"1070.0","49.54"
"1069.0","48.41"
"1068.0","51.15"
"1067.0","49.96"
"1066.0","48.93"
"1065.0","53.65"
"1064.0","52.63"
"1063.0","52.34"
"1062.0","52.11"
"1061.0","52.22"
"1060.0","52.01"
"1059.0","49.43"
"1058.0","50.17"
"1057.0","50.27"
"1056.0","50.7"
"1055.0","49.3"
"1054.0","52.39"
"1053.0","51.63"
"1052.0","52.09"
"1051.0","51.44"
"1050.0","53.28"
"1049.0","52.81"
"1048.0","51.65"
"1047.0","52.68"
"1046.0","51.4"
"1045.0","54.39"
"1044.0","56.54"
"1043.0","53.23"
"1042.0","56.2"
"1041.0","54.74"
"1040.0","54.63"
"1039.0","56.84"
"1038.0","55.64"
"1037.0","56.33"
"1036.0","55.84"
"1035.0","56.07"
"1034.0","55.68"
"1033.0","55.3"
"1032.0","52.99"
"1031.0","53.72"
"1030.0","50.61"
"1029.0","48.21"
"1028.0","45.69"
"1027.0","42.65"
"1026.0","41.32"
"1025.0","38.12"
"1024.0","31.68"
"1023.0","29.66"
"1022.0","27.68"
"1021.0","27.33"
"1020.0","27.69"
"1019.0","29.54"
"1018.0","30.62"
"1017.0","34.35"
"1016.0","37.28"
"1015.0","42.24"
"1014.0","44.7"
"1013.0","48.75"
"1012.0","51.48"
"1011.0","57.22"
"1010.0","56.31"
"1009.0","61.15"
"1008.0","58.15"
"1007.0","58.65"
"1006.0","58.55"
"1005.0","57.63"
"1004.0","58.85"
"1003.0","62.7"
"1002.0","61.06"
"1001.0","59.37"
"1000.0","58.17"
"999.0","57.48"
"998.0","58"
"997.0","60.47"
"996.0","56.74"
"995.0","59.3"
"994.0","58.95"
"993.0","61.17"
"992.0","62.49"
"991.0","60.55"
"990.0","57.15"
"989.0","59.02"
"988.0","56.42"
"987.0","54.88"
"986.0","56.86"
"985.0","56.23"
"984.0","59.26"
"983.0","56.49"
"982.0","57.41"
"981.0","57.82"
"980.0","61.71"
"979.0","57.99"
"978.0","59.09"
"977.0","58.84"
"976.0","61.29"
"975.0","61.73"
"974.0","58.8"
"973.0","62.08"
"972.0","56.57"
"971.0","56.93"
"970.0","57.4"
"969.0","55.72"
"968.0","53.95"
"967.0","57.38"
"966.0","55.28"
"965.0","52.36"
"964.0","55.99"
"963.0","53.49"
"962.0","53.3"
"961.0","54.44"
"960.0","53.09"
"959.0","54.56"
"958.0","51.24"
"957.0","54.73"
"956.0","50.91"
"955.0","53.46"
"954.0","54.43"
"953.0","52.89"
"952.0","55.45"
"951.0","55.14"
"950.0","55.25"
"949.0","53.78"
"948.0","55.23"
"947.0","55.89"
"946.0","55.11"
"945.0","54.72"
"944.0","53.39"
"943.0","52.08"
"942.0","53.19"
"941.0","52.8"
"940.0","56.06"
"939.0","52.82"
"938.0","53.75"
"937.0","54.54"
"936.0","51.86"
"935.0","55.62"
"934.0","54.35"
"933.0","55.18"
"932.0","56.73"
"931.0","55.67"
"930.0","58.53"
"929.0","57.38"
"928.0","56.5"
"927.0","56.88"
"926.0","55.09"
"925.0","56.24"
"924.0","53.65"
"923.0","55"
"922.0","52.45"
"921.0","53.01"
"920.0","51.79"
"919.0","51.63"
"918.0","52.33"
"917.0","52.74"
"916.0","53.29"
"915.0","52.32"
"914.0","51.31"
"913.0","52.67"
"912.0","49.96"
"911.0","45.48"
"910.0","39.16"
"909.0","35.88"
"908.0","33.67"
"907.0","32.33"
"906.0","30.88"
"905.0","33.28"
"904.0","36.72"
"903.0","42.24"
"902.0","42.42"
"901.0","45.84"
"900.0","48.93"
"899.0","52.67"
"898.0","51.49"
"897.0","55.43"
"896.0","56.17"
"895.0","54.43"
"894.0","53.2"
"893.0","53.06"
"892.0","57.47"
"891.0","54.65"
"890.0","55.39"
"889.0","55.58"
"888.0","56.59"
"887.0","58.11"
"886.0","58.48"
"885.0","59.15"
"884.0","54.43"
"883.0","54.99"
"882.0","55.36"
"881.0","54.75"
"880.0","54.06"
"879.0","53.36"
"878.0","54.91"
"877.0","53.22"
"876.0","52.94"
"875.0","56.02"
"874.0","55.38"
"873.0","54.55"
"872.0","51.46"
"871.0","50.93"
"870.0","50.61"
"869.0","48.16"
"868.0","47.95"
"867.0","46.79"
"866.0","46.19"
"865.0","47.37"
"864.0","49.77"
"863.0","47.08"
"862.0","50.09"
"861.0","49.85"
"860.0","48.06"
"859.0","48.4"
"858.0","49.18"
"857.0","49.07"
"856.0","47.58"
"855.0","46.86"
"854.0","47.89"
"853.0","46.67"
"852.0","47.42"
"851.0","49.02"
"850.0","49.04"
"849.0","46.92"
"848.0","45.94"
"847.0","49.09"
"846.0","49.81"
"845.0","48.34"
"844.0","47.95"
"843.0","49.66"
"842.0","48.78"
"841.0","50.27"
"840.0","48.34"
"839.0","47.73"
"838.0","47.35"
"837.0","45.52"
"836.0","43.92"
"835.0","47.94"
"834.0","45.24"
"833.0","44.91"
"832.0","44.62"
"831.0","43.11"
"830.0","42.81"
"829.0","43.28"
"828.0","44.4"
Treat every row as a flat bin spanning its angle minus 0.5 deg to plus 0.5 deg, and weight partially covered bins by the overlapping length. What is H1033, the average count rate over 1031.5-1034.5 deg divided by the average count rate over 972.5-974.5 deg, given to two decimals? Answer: 0.90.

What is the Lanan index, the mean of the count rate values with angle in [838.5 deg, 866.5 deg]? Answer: 48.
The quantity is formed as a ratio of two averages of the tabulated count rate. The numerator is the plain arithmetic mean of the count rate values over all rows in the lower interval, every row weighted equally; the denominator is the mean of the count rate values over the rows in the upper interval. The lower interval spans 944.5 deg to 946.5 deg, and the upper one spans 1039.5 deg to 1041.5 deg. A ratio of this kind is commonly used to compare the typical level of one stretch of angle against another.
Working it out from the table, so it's 1.00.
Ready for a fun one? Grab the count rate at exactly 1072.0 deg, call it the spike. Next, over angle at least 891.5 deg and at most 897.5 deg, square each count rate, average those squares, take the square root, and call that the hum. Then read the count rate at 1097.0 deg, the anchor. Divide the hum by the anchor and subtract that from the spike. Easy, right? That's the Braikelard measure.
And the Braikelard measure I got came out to 47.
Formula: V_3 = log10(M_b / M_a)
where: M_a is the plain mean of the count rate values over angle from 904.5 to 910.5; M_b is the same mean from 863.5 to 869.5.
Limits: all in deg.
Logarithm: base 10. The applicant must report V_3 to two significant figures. 0.14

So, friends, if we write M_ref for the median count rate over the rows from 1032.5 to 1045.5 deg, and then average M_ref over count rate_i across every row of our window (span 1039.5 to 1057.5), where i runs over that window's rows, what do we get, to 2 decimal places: 1.06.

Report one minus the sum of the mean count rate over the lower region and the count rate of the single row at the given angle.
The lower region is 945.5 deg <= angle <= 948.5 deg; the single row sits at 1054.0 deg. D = -107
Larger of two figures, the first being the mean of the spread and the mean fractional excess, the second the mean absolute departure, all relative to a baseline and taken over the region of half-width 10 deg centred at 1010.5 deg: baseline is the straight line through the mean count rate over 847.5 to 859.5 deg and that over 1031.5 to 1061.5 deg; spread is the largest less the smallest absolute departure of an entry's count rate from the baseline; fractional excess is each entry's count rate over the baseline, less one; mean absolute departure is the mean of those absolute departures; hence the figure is 12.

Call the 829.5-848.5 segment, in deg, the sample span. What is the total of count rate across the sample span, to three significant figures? 891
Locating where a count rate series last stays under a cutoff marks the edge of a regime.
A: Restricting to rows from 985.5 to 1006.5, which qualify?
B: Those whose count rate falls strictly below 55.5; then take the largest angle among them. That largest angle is 987.0 deg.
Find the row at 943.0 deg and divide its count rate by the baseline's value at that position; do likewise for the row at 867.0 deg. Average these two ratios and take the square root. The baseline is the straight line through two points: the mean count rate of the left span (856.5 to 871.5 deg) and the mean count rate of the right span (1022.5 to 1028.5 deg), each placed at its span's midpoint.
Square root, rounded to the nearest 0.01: 1.04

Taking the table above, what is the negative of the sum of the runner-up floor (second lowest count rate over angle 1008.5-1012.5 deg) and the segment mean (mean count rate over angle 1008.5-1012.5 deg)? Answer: -113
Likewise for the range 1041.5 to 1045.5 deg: -109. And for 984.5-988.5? -112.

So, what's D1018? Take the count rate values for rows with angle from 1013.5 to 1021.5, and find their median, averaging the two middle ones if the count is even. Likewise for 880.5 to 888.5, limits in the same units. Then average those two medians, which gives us 44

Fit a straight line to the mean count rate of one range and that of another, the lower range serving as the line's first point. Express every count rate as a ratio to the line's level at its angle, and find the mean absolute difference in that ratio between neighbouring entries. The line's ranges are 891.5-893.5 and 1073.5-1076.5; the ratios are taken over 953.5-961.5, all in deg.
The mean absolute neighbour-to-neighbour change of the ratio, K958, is 0.046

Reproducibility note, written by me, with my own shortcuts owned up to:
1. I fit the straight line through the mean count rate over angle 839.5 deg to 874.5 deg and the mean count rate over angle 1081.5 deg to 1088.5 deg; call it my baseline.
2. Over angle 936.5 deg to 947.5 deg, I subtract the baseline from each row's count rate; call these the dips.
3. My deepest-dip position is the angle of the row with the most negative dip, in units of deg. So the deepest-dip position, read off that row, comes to 943.0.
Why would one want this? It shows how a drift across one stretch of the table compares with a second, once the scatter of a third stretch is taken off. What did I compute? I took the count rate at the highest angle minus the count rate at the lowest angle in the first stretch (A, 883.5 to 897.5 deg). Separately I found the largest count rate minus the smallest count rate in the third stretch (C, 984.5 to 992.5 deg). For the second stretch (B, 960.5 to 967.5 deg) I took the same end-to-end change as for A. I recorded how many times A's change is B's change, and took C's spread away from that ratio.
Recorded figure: -7.3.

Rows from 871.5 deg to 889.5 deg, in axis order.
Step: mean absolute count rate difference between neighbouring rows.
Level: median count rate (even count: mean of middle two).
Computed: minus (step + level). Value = -56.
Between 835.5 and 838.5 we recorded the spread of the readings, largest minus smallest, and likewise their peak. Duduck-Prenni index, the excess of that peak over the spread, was 44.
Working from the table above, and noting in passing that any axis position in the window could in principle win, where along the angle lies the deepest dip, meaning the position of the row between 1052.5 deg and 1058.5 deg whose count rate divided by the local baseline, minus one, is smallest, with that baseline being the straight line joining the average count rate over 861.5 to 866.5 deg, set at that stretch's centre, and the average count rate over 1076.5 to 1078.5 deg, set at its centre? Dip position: 1055.0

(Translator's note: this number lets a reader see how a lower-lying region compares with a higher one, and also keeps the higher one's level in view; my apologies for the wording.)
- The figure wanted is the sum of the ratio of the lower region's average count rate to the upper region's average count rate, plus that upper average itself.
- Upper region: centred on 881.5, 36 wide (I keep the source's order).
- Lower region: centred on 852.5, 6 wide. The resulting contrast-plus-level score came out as 54.4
